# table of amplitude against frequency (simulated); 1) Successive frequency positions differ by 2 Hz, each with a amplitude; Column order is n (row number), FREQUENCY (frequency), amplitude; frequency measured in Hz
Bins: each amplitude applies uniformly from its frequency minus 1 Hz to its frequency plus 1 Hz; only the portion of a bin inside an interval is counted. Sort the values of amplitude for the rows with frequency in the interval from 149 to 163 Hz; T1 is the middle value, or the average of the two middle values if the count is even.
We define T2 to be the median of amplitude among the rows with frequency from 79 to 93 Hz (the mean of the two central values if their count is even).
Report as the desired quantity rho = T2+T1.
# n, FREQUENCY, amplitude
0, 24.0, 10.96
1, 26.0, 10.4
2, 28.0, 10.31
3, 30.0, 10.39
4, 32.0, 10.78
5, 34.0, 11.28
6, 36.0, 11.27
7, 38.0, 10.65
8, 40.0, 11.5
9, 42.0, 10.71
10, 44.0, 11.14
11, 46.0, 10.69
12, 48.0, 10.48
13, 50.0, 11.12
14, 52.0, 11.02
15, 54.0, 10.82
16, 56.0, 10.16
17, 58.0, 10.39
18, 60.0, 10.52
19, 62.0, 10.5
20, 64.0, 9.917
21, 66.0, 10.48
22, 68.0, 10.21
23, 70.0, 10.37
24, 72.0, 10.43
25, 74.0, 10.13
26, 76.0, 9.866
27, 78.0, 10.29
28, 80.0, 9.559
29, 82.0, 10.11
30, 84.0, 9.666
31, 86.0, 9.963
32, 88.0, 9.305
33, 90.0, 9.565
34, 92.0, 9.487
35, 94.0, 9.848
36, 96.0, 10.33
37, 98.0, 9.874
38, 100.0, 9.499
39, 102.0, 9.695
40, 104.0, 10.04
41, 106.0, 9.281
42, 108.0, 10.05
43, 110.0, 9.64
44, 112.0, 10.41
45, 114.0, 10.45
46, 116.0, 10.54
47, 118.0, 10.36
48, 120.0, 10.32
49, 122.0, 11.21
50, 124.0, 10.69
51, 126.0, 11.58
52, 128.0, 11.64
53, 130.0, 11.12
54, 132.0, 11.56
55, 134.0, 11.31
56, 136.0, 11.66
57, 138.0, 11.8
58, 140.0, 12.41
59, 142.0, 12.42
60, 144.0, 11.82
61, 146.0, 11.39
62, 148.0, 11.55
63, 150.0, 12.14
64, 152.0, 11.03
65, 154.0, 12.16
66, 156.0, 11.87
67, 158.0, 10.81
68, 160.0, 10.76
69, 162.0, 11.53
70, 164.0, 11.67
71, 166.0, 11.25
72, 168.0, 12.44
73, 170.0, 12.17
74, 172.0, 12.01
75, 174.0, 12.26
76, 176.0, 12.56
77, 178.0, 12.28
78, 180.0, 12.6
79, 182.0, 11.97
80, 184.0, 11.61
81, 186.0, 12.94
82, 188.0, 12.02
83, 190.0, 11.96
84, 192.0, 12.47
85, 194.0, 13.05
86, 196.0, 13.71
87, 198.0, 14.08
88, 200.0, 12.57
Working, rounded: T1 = 11.5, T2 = 9.6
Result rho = 21.1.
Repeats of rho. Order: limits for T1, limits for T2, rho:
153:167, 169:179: 23.8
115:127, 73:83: 20.7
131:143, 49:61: 22.4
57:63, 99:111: 20.2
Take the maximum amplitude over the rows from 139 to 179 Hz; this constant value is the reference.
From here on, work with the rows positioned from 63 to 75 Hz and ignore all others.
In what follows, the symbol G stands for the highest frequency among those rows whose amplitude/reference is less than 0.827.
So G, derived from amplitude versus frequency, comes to 74.0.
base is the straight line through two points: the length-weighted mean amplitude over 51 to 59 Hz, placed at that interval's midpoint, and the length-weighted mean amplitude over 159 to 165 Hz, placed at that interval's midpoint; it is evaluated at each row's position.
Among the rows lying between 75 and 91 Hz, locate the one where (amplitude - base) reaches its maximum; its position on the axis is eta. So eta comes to 78.0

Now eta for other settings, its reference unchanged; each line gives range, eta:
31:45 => 40.0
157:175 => 168.0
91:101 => 96.0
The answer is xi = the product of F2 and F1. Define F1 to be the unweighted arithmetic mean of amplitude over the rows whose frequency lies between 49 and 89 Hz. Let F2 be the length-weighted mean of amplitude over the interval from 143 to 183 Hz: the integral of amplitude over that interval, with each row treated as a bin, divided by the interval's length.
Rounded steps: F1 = 10.2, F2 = 11.8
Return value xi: 121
